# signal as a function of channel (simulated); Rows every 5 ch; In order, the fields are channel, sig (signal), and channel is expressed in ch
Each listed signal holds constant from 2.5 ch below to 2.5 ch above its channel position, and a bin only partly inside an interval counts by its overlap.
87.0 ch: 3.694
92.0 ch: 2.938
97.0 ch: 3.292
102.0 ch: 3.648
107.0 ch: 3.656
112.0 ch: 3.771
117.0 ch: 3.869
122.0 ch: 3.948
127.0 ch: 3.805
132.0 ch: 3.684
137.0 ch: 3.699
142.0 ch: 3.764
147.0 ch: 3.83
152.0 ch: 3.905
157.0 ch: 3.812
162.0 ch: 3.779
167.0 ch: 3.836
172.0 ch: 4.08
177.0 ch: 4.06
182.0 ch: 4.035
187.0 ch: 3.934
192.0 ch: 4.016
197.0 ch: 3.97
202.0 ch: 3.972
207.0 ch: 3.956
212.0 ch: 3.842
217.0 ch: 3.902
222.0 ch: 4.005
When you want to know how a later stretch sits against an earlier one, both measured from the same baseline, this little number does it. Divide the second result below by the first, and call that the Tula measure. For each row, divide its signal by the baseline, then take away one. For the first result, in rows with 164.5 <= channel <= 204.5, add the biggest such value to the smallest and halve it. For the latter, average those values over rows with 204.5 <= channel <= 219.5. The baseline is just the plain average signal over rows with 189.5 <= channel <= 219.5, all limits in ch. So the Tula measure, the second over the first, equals -2.9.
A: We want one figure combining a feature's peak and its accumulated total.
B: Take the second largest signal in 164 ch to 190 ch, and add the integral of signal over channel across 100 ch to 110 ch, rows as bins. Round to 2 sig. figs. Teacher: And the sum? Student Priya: 41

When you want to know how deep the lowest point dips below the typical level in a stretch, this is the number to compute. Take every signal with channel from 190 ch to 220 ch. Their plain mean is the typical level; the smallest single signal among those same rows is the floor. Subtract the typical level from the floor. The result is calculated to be -0.101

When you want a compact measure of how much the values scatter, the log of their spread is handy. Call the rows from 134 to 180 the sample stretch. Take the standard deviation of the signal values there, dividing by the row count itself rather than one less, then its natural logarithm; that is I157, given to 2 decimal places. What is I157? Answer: -2.10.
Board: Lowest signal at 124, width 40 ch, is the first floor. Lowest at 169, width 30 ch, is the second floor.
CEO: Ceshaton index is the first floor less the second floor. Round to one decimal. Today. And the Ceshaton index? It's -0.1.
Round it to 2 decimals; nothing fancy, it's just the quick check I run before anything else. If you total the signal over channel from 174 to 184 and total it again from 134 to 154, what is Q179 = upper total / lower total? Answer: 0.53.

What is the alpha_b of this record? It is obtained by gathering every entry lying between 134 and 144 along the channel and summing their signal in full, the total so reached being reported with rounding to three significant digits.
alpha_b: 7.46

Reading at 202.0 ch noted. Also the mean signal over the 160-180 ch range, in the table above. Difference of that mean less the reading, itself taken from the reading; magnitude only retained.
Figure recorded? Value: 4.0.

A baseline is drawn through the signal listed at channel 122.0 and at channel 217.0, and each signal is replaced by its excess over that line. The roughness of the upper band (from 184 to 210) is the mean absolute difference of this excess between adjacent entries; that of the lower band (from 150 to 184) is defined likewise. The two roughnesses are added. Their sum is 0.114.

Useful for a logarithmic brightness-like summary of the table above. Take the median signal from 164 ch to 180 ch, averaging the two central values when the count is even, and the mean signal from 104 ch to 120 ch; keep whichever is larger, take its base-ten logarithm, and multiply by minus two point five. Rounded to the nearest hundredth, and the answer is -1.52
